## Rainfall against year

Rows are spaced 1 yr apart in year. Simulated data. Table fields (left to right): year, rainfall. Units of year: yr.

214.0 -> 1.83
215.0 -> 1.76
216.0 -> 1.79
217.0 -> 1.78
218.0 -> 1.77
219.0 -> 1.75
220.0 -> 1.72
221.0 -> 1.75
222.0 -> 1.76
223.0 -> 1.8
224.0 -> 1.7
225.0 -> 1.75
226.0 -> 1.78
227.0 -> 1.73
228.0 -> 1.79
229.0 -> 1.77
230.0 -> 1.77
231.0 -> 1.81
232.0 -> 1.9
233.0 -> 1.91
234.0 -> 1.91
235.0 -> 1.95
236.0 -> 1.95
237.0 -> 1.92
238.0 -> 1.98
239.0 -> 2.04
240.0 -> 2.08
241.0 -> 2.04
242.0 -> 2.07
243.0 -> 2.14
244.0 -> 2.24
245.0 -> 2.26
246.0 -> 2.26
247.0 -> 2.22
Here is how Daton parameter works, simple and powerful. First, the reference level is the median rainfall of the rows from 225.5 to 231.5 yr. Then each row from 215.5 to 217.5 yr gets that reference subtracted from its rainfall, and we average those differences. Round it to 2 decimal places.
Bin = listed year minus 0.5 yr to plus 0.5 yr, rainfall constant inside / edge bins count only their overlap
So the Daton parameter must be 0.01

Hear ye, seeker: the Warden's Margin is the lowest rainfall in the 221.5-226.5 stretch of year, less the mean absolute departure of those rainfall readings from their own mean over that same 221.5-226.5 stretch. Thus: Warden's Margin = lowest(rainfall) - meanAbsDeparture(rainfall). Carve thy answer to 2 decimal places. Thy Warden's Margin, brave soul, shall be 1.67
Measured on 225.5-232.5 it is 1.69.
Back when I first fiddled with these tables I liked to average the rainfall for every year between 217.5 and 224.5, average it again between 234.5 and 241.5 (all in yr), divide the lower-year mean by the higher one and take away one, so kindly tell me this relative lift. -0.12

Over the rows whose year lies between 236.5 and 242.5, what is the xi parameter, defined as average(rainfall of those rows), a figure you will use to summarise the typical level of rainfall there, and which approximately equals 2.02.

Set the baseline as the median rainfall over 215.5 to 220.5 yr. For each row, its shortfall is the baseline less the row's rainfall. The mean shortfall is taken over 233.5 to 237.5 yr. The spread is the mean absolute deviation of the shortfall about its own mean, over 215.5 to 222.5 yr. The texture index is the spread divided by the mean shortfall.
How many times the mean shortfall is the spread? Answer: -0.11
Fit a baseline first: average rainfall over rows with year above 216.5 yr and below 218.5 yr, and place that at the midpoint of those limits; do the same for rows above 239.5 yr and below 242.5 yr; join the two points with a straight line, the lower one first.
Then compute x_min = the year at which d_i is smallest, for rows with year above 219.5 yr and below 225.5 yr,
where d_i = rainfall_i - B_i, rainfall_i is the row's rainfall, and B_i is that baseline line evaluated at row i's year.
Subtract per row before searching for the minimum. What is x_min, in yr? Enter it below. 224.0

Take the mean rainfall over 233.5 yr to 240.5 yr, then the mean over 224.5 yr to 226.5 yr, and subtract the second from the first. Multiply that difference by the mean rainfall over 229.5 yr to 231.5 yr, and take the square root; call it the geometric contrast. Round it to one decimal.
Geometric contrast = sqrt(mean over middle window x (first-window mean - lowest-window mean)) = 0.6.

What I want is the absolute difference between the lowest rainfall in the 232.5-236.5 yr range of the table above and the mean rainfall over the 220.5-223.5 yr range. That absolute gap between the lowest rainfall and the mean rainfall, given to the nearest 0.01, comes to 0.14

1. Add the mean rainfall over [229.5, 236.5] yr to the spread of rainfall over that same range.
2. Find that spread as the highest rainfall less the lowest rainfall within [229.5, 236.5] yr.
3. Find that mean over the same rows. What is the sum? 2.07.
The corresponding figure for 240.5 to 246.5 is 2.39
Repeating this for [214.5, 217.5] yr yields 1.81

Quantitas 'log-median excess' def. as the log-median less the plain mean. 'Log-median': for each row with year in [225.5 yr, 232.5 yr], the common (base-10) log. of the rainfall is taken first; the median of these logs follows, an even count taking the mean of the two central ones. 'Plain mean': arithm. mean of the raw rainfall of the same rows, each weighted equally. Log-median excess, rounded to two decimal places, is -1.54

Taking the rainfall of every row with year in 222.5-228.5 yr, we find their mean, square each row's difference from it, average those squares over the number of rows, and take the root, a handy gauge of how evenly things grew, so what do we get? 0.035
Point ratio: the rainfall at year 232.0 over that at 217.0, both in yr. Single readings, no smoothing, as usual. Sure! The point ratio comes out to 1.07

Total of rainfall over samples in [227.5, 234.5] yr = 12.9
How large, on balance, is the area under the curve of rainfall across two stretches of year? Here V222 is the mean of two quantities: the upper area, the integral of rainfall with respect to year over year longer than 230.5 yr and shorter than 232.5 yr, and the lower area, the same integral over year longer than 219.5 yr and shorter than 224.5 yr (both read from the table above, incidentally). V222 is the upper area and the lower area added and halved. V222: 6.2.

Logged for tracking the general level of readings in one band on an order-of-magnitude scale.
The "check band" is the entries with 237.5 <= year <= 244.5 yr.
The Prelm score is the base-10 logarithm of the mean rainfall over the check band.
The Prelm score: 0.32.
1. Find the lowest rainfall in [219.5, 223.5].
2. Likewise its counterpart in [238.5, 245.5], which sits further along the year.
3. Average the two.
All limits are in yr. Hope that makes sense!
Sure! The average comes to 1.88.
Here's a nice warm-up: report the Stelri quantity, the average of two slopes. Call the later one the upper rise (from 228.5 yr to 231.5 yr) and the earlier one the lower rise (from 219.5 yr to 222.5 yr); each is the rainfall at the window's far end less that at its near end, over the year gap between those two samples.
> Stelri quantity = 0.020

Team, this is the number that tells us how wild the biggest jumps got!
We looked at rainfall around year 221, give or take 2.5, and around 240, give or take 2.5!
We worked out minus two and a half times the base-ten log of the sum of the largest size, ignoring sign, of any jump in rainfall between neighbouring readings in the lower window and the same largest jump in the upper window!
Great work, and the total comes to 2.50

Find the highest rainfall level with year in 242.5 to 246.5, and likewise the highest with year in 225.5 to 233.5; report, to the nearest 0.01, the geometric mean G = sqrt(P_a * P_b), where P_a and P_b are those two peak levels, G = 2.08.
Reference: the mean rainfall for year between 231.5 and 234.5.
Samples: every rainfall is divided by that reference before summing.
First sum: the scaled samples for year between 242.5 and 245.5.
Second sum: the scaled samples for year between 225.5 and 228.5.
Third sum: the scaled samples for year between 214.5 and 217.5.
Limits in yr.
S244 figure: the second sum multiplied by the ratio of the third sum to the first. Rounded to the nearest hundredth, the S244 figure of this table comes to 2.23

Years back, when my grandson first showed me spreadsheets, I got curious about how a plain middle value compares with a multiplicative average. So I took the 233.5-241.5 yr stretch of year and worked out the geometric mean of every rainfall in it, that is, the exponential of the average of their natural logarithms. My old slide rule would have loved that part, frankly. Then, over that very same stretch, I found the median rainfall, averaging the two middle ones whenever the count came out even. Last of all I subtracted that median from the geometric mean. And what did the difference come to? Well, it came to 0.018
